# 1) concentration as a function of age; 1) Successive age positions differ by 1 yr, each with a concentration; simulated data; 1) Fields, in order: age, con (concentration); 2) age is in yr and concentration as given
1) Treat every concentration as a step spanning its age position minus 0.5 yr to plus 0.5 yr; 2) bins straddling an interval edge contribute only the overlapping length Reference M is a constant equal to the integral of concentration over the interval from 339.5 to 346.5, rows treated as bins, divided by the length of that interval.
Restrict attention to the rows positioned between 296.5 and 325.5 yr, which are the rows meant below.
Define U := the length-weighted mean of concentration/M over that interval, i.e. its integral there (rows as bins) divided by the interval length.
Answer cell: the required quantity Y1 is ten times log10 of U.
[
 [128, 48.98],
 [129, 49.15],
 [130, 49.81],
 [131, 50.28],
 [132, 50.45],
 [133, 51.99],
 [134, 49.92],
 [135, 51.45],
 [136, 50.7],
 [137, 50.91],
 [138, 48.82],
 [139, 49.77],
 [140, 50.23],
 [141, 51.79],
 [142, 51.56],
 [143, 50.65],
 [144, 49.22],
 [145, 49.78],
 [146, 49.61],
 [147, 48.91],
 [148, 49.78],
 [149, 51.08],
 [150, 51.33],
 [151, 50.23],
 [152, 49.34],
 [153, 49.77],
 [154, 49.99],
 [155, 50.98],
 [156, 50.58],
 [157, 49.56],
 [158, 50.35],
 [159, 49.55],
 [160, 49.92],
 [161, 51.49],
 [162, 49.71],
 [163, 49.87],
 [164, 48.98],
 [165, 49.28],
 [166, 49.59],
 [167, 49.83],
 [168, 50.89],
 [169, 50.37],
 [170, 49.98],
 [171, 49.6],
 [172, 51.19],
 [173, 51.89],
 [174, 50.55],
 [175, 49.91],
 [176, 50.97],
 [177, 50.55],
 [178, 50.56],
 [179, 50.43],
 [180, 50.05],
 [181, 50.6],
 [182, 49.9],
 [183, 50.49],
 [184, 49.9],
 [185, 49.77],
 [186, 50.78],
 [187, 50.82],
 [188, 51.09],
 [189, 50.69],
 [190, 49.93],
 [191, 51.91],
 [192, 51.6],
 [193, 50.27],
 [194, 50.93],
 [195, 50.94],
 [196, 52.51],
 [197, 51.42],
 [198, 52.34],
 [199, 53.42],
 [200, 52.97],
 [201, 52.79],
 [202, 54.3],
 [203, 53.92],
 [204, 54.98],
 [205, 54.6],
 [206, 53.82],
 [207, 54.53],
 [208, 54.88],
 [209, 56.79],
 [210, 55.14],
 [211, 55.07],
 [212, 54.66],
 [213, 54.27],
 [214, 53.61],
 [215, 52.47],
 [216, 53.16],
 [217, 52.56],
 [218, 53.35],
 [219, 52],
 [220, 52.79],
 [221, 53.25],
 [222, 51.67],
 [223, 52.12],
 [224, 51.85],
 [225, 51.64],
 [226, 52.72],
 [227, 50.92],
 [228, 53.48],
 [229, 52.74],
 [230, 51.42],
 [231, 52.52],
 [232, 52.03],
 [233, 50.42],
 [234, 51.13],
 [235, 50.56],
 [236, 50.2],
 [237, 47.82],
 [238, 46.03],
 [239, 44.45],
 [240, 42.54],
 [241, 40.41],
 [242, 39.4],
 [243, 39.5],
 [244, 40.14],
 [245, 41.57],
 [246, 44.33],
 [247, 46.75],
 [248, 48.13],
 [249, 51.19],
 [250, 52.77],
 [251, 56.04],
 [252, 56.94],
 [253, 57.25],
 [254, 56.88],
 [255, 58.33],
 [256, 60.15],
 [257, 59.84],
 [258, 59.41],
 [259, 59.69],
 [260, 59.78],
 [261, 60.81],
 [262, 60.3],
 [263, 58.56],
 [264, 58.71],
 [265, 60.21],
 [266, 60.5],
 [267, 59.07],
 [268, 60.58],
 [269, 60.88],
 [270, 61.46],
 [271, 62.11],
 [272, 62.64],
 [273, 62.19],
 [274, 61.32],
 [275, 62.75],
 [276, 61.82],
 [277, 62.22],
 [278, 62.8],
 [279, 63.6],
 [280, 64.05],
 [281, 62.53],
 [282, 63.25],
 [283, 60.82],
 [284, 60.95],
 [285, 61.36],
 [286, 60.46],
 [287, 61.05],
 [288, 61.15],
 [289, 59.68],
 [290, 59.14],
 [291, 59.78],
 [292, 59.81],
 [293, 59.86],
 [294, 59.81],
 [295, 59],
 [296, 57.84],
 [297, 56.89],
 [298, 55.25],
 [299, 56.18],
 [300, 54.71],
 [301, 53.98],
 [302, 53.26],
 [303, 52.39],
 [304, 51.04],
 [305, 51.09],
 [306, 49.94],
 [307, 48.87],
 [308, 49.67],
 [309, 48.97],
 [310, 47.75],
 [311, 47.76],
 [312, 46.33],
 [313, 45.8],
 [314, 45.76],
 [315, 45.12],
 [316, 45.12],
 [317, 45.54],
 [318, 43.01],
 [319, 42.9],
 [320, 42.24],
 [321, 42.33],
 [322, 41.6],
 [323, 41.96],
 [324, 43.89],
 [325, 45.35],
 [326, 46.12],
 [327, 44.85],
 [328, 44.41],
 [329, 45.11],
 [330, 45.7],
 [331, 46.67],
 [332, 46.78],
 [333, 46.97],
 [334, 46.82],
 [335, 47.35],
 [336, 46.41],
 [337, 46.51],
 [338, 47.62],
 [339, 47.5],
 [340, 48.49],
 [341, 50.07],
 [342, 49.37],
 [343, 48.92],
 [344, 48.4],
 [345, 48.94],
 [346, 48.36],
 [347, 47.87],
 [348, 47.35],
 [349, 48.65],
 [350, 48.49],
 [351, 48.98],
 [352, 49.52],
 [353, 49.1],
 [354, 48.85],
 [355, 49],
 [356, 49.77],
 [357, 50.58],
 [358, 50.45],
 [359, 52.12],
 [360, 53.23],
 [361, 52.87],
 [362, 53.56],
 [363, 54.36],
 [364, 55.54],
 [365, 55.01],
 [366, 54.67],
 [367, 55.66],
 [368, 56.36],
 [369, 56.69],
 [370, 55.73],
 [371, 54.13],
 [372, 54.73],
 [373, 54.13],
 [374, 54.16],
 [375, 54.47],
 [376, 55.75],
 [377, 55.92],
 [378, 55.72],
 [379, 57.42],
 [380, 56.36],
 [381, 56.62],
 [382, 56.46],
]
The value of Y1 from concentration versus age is -0.08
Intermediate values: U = 0.98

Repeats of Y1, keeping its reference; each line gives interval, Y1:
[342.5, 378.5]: 0.28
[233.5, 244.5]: -0.39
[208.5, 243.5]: 0.15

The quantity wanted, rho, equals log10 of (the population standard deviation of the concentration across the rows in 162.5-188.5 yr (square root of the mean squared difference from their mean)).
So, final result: -0.2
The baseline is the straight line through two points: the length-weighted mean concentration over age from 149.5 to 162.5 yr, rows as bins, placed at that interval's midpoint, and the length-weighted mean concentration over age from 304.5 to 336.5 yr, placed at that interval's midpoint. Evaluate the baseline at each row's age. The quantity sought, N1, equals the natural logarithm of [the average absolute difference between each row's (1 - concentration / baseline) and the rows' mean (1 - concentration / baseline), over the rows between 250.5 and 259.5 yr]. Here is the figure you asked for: -3.5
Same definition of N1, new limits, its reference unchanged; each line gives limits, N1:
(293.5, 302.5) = -3.3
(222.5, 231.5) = -4.3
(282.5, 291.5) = -4.4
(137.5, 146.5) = -4.2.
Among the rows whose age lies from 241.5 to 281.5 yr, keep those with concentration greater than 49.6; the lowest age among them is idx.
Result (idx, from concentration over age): 249 yr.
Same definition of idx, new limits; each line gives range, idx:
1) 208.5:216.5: 209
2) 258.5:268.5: 259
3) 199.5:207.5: 200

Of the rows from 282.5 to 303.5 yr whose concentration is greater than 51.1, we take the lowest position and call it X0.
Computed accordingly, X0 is 283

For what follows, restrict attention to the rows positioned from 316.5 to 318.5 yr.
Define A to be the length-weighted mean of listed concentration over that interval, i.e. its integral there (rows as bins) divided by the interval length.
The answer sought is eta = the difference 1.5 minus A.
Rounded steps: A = 44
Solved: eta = -43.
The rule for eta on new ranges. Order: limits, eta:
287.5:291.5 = -58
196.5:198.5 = -50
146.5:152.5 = -49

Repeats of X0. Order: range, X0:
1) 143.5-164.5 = 150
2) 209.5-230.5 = 210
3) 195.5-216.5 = 196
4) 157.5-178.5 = 161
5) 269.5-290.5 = 270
